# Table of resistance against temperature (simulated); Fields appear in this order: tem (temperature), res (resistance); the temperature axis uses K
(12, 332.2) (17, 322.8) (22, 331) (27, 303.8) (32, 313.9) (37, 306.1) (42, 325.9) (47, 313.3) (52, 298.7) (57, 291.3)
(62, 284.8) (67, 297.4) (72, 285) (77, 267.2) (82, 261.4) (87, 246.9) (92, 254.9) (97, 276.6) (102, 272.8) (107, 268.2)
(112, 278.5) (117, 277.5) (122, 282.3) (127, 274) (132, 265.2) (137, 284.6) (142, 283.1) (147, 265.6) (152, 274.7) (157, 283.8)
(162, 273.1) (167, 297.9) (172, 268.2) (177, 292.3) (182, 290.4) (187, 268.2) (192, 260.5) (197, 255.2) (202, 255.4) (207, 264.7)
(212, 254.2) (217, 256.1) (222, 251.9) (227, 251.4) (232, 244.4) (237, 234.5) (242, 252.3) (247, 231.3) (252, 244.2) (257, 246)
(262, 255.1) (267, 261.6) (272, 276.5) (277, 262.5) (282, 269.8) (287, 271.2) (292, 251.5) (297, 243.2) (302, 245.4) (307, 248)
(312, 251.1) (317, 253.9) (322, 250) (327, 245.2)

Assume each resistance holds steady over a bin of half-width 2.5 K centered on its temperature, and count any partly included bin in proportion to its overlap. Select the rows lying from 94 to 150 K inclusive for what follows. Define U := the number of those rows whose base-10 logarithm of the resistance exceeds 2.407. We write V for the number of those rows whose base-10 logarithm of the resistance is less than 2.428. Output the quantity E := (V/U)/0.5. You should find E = 0.4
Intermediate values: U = 11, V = 2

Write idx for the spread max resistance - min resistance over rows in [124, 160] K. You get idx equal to 19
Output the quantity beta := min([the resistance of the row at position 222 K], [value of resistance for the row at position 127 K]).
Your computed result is 252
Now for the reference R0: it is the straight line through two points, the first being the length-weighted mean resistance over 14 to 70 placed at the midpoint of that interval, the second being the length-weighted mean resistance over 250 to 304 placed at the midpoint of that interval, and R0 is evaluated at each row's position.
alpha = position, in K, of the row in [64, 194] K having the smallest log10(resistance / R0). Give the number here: 87 K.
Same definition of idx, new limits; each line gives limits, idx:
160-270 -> 67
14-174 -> 84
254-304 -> 33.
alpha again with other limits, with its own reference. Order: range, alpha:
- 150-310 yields 247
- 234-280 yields 247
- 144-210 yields 197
